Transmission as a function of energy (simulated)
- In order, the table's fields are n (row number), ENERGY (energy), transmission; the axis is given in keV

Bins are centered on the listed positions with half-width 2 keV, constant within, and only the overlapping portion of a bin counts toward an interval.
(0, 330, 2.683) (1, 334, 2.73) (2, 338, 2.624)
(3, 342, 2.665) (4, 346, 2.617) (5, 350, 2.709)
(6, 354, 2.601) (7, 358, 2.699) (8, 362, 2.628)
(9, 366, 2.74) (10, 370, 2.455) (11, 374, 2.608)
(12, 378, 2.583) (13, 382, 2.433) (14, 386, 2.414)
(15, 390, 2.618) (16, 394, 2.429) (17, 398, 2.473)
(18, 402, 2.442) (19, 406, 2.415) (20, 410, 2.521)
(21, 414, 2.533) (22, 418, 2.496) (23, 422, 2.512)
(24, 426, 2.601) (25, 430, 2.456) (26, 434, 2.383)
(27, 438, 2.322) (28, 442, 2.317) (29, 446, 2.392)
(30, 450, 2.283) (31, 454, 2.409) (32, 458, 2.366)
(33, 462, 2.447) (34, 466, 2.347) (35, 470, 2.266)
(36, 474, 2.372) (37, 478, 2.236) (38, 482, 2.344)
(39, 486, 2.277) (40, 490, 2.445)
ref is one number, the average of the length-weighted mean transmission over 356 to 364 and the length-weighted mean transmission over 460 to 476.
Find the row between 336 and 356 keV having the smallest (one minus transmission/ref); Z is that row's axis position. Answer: 350 keV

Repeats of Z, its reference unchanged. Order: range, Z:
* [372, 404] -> 390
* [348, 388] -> 366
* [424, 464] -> 426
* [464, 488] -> 474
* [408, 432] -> 426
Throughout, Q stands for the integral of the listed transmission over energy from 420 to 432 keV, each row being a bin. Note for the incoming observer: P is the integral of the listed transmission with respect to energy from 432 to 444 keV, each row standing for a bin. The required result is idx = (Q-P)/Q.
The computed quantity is 0.072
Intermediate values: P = 28.1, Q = 30.3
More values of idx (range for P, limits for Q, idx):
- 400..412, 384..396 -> 0.011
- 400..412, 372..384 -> 0.032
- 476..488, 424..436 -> 0.078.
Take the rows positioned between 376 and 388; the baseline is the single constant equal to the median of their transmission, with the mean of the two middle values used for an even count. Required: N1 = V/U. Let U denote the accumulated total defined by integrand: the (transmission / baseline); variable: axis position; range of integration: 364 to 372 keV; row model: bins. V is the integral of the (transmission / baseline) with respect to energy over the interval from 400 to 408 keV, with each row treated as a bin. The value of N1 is 0.93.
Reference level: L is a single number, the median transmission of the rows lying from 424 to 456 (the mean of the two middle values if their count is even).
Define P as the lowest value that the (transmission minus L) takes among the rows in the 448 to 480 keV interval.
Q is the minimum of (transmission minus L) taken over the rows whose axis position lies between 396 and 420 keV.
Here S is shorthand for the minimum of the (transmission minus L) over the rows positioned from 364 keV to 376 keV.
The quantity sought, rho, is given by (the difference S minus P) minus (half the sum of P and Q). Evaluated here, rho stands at 0.3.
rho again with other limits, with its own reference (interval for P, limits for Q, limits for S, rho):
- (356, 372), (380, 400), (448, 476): -0.2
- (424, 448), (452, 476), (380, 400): 0.2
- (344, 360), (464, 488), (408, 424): -0.1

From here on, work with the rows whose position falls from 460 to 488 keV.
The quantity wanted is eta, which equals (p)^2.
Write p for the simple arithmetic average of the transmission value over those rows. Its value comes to 5.41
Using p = 2.33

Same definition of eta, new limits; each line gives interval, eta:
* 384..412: 6.12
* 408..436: 6.25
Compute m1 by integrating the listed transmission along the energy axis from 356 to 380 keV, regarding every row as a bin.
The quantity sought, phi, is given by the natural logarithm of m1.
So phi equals 4.14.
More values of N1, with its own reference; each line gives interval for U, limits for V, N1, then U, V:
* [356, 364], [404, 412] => 0.93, 8.76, 8.12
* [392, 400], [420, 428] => 1.04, 8.06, 8.41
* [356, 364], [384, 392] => 0.94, 8.76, 8.27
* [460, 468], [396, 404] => 1.03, 7.88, 8.08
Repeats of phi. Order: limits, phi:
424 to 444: 3.88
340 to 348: 3.05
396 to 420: 4.09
